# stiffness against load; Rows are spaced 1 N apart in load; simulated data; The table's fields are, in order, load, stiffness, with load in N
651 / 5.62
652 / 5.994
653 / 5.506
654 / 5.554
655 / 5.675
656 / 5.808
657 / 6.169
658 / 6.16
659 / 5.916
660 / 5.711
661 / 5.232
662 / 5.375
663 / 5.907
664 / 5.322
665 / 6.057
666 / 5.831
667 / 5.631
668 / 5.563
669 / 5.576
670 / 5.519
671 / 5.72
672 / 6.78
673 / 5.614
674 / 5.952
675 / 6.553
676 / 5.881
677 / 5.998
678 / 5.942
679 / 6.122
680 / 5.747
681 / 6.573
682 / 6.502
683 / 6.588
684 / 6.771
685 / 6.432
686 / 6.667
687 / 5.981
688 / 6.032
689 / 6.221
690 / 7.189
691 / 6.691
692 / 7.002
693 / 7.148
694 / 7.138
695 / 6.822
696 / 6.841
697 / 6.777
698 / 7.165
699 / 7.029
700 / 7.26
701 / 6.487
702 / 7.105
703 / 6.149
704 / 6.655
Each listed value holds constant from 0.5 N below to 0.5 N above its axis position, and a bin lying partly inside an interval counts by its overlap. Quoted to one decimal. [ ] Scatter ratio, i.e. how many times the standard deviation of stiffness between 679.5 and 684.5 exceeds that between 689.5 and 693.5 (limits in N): 1.8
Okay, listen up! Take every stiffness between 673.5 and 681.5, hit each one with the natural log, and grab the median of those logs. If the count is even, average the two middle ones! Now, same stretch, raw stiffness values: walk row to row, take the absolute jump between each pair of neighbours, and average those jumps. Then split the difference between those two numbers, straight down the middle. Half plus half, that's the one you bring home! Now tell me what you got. 1.10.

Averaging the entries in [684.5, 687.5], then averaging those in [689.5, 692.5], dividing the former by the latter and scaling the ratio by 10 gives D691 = 9.14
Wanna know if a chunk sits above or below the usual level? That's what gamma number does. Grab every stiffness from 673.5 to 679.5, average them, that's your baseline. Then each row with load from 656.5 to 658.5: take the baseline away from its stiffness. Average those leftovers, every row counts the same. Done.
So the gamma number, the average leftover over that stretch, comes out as 0.09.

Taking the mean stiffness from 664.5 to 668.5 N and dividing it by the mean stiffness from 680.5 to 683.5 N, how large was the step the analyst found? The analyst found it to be 0.88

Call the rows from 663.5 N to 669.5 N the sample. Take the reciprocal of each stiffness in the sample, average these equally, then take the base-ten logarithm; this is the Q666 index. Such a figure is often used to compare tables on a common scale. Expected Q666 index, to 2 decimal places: -0.75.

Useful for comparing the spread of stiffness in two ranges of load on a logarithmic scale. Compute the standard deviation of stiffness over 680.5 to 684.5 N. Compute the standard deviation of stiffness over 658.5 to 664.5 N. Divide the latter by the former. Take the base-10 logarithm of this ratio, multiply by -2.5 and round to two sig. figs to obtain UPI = -1.1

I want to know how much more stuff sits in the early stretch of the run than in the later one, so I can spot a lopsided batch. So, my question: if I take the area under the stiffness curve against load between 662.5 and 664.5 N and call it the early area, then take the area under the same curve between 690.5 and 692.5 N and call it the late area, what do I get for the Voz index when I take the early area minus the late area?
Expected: -2.5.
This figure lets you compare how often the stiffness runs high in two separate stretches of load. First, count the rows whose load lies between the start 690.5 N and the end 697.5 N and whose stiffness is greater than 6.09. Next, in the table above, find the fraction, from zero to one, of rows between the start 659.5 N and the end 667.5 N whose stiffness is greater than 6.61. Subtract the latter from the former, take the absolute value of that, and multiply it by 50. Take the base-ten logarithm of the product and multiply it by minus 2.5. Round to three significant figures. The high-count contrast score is -6.36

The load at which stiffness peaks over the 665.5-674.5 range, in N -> 672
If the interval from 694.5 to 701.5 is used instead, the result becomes 700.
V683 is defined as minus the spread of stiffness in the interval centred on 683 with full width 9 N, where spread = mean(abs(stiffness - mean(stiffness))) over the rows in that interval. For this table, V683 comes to -0.28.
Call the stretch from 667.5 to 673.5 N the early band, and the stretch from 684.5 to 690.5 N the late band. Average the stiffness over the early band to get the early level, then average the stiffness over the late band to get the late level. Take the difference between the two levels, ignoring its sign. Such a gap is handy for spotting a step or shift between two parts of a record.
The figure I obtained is 0.6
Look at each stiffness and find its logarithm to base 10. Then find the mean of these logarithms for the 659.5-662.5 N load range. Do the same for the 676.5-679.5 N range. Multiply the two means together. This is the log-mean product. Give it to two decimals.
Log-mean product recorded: 0.57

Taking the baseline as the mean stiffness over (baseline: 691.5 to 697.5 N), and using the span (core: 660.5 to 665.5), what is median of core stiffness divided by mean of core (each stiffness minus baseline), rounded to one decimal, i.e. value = -3.9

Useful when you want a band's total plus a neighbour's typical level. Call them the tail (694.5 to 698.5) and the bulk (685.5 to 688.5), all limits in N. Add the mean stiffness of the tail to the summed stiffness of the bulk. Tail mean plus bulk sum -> 25.6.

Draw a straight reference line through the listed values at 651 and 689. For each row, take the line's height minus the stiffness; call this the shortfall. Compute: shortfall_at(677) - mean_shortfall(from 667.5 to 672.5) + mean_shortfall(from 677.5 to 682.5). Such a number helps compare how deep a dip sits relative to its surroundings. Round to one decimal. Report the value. -0.2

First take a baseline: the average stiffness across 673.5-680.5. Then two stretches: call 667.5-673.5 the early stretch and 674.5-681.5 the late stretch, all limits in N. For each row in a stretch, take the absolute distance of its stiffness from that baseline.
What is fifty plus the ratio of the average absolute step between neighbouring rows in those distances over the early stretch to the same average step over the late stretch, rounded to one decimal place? 51.3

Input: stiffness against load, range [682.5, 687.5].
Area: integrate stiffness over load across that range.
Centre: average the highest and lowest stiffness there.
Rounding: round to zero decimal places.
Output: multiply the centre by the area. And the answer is 207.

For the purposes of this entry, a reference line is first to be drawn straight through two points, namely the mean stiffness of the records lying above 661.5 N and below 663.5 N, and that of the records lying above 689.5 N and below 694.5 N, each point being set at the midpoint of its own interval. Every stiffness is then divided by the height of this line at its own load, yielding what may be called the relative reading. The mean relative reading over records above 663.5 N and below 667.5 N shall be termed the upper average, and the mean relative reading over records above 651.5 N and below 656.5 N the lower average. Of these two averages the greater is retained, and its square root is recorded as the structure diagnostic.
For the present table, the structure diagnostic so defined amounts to 1.04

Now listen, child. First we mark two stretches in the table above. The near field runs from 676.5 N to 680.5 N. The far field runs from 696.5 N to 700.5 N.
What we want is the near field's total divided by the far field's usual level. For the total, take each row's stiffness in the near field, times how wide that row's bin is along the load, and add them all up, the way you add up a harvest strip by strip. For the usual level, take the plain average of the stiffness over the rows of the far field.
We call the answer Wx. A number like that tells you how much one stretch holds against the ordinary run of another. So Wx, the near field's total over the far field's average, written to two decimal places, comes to 3.37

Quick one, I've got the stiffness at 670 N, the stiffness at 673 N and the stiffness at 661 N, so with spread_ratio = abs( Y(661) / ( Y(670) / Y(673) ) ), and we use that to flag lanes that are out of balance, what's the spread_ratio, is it 5.3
